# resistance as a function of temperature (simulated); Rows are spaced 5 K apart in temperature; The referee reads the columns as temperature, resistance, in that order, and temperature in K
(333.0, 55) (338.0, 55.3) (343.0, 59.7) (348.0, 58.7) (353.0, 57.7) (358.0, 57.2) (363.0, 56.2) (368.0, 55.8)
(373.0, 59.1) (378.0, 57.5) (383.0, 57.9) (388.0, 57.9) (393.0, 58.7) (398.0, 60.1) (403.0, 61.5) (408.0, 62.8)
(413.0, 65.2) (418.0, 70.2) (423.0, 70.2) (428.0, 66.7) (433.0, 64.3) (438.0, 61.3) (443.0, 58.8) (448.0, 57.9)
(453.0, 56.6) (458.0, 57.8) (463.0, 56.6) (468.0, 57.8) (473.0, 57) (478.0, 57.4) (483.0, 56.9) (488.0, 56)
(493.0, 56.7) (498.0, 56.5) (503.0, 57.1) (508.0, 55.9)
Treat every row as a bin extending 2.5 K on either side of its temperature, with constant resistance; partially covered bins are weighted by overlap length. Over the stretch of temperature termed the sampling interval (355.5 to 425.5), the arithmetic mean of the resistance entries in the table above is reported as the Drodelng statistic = 60.7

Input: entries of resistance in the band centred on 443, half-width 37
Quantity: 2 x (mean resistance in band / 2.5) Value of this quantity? 49.1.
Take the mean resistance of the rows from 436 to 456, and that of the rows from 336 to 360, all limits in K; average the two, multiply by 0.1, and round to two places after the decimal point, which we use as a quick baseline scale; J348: 5.82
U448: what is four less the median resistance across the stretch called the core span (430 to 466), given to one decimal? -53.9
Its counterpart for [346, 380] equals -53.5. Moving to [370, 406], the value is -54.7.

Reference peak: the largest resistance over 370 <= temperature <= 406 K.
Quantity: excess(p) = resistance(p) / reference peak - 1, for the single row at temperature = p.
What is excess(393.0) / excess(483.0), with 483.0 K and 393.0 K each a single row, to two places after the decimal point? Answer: 0.61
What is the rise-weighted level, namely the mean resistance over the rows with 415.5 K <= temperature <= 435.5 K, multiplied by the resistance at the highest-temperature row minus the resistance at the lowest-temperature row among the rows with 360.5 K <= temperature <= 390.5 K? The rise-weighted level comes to 115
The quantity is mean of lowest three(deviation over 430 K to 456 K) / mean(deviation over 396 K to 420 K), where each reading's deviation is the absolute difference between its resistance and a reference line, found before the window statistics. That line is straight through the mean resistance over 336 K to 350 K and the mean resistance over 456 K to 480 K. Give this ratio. 0.1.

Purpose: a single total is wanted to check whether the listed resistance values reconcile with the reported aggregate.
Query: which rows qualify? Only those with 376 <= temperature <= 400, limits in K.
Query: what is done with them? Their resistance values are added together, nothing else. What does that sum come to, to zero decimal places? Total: 292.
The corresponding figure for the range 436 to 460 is 292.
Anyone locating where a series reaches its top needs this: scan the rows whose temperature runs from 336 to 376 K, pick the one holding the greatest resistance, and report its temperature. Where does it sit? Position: 343.0 K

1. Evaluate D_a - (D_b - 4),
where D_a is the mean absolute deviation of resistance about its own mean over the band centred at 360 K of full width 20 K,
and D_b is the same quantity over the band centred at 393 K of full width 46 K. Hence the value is 2.7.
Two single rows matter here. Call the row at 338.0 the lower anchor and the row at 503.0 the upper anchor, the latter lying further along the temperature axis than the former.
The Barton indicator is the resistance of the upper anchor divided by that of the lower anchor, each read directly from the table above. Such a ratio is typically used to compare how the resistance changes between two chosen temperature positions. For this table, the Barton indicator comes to 1.03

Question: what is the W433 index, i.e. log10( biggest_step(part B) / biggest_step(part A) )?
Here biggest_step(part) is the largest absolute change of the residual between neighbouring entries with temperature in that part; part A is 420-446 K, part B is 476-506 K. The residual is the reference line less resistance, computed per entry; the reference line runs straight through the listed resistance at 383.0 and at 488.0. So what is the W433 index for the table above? -0.6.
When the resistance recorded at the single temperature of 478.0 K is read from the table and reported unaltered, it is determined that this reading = 57.4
